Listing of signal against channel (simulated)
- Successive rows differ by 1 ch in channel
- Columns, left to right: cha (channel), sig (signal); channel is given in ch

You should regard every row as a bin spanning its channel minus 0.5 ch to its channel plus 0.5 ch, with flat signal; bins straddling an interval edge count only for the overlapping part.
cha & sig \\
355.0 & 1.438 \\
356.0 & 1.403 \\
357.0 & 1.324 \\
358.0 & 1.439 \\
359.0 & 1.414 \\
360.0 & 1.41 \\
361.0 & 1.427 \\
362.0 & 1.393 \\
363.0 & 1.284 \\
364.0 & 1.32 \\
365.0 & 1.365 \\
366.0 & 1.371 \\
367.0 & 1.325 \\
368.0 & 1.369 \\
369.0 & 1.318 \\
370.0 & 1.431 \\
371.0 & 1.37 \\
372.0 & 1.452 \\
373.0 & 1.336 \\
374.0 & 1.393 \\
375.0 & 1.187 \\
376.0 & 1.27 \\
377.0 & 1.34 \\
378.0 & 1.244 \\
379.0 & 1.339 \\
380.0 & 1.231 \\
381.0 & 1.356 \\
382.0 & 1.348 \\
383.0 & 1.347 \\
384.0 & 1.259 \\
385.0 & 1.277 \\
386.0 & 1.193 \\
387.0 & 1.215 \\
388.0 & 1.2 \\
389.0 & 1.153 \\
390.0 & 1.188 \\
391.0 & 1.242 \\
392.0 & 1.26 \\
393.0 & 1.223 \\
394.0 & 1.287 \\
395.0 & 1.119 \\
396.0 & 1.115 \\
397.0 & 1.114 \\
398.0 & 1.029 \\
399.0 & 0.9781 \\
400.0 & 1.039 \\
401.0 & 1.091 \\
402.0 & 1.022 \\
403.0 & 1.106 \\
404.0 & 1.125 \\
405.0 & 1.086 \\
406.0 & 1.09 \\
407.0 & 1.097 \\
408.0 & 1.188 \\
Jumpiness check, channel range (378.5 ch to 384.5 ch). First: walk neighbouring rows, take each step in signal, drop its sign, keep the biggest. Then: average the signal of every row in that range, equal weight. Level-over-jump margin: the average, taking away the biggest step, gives 1.19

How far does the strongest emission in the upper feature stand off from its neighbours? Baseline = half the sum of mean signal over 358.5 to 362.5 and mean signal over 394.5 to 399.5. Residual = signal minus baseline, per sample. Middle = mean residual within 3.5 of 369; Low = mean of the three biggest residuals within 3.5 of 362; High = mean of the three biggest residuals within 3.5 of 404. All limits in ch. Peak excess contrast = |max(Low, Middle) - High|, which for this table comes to 0.31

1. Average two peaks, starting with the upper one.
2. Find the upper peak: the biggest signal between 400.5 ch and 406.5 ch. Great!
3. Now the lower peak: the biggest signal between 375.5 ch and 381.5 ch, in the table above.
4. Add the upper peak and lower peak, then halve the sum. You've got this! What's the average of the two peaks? 1.24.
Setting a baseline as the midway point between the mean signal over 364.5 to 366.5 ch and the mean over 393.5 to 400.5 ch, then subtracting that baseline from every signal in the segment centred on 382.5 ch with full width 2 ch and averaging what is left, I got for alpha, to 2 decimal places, 0.11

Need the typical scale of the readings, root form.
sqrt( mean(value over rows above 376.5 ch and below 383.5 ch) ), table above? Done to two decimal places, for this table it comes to 1.15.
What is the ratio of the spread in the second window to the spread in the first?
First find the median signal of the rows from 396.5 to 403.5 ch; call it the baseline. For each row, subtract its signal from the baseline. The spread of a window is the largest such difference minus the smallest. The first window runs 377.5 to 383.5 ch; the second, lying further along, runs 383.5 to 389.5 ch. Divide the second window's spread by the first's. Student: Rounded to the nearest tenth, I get 1.0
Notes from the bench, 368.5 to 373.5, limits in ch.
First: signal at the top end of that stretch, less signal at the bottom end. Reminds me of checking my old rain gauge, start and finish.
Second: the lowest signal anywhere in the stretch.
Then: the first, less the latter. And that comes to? -1.30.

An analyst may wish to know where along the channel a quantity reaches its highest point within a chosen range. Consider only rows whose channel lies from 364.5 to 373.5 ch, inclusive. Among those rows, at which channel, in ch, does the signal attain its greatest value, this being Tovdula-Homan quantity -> 372.0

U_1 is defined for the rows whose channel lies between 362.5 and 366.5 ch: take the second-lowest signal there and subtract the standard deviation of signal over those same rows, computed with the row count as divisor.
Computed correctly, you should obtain 1.28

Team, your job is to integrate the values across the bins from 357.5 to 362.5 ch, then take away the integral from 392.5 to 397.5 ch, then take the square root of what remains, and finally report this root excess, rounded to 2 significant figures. 1.1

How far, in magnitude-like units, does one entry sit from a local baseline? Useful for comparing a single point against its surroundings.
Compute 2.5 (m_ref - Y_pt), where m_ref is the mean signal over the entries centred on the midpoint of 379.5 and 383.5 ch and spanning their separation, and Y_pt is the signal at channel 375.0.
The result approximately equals 0.3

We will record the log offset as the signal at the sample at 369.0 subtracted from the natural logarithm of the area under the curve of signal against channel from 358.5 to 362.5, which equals 0.413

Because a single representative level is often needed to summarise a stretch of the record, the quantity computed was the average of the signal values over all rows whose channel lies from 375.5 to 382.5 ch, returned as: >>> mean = 1.30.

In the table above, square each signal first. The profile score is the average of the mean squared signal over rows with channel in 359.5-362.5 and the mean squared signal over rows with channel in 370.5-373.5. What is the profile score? 1.96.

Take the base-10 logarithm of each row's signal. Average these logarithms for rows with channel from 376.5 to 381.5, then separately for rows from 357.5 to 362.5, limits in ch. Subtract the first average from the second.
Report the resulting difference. 0.037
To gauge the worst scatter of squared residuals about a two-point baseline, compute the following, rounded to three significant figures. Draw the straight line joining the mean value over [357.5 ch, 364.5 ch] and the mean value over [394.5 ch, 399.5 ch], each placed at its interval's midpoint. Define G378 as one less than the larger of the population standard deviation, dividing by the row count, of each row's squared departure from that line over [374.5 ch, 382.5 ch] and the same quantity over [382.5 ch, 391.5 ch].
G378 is -0.992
